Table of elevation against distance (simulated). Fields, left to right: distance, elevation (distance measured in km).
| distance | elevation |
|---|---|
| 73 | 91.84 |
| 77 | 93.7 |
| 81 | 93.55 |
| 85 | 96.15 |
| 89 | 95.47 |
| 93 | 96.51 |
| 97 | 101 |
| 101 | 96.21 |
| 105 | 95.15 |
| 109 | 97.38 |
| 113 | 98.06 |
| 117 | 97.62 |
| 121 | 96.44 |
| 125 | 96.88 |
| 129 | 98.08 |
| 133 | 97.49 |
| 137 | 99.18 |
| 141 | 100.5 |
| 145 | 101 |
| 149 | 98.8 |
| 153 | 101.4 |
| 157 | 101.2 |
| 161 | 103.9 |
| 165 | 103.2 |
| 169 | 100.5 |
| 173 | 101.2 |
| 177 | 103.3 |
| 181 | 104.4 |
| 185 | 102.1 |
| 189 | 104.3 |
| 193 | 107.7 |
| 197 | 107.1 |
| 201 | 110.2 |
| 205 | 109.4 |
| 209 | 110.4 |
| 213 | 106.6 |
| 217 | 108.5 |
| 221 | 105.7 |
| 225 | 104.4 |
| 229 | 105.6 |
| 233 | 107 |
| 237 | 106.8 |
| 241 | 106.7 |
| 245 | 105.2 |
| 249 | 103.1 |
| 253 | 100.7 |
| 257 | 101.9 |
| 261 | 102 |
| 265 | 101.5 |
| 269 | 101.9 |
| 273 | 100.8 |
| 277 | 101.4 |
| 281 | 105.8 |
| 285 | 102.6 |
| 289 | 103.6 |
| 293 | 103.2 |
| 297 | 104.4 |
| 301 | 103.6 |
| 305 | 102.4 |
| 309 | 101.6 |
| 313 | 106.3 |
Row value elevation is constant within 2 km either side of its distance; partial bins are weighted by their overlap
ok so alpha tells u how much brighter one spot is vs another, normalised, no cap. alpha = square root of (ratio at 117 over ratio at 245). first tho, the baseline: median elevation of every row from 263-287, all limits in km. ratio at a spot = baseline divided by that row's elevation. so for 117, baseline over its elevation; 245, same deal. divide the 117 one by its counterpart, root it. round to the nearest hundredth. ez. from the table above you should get 1.04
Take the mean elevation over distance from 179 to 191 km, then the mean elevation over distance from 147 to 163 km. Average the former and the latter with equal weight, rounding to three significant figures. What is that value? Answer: 102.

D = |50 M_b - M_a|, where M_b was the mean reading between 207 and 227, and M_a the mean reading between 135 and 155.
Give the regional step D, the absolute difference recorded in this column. 5256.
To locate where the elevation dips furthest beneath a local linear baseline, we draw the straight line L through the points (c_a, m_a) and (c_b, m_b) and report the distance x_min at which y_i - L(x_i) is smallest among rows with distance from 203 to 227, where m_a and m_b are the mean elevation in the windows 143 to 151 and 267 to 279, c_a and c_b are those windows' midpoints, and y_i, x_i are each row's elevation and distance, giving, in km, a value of 225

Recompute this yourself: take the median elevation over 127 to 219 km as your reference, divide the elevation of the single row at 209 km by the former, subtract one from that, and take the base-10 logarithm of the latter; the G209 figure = -1.16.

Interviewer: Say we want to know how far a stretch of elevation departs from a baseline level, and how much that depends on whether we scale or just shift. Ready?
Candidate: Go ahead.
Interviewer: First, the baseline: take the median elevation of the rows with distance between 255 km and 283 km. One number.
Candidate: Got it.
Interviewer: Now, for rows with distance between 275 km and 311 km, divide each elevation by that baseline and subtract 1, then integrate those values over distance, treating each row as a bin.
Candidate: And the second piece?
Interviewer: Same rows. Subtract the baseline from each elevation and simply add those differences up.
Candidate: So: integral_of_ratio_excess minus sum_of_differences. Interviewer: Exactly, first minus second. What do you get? -11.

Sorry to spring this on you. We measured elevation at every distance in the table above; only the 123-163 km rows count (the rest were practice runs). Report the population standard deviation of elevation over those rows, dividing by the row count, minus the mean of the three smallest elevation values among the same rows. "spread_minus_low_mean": -95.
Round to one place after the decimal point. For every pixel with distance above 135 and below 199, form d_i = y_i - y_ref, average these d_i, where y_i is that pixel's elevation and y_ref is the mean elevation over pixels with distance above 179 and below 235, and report -4.2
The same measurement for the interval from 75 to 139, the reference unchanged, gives -9.9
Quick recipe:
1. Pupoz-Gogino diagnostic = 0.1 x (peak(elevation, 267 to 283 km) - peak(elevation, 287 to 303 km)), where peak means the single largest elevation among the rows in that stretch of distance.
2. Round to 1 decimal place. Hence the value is 0.1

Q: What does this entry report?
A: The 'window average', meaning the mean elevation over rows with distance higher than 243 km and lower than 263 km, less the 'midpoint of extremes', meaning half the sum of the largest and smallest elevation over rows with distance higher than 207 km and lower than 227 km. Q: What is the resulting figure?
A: -5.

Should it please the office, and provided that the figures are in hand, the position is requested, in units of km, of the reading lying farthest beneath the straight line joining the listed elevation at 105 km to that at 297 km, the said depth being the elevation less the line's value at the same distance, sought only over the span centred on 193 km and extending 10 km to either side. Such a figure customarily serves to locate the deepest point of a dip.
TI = 185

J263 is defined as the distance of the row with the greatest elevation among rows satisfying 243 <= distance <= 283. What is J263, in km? 281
